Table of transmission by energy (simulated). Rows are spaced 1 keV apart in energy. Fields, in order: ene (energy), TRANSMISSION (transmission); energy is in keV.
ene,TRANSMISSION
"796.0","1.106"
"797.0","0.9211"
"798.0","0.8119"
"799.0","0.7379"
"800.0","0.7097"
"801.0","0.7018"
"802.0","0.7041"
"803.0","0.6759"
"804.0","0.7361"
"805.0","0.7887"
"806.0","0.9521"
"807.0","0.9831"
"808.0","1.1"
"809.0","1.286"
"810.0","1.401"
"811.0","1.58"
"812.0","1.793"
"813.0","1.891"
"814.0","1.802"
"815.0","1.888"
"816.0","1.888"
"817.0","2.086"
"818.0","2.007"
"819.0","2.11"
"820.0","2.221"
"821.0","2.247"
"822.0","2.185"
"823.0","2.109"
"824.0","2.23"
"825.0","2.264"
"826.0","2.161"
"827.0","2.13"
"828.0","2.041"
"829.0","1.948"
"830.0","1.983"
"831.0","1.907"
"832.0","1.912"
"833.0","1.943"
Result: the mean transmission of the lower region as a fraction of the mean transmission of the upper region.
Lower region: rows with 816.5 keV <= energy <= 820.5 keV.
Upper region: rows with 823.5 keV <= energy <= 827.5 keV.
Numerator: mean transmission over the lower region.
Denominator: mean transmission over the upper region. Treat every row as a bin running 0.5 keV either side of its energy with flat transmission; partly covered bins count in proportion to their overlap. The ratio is 1.0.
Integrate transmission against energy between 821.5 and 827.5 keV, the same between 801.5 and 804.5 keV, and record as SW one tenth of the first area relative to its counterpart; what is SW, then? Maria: 0.62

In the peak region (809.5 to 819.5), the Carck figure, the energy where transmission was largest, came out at 819.0 keV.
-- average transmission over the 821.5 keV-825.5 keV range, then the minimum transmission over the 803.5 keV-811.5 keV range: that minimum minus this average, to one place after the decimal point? -1.5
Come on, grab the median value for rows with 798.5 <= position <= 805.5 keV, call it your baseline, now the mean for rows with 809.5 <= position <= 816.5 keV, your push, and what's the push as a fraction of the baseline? 2.5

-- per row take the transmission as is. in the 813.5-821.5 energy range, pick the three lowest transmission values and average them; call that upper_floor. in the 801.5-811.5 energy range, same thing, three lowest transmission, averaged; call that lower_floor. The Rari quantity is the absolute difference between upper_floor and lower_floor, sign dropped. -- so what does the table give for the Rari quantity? 1.15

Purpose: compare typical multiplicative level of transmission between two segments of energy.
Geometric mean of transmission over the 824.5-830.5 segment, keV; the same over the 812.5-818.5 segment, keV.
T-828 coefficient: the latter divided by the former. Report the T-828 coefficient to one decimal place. 0.9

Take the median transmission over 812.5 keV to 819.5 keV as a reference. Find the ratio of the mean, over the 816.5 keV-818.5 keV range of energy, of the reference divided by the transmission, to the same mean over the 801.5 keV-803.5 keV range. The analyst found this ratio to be 0.34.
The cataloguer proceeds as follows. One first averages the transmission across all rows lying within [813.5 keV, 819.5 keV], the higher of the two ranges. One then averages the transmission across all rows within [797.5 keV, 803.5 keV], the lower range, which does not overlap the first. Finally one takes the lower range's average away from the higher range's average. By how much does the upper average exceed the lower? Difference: 1.2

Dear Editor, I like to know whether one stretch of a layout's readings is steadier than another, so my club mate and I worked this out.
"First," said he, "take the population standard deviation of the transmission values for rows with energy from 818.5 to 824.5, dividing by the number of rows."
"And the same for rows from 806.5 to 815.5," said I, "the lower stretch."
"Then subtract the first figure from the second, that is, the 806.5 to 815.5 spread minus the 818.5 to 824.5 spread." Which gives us 0.3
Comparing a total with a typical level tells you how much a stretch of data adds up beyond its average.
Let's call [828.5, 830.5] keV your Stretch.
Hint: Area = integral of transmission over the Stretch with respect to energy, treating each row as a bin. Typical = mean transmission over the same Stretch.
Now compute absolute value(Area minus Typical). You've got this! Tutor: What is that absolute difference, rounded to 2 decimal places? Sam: 1.97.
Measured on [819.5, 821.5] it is 2.23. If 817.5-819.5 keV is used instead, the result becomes 2.06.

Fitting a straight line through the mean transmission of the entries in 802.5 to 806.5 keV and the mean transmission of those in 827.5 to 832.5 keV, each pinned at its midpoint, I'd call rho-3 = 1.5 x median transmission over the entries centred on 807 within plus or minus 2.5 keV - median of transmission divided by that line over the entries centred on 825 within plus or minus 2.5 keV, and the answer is 0.2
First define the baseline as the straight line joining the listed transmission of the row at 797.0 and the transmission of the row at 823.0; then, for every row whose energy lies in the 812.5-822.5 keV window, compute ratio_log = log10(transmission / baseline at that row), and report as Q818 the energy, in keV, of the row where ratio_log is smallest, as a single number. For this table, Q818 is 816.0 keV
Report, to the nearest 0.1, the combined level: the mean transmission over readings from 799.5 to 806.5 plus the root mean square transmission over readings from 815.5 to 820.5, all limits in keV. 2.8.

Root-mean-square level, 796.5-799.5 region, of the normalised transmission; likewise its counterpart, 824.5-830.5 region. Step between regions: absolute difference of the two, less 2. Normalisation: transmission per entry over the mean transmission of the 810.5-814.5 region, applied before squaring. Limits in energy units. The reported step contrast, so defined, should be -1.28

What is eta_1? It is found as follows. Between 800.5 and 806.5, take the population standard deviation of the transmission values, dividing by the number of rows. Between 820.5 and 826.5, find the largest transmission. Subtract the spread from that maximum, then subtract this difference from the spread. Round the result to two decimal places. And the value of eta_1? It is -2.08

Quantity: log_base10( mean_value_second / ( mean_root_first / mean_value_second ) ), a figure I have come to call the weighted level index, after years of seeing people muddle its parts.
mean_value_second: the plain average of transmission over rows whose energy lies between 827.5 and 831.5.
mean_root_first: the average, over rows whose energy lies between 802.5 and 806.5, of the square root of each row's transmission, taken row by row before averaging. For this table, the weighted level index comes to 0.64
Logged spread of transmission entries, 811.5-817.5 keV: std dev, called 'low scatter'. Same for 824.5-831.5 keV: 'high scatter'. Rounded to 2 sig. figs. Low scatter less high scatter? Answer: -0.023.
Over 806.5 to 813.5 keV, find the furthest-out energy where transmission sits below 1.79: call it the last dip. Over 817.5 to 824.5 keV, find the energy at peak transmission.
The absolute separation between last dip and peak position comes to 10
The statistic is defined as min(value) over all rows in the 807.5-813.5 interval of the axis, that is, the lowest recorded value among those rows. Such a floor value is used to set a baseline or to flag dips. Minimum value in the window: 1.1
